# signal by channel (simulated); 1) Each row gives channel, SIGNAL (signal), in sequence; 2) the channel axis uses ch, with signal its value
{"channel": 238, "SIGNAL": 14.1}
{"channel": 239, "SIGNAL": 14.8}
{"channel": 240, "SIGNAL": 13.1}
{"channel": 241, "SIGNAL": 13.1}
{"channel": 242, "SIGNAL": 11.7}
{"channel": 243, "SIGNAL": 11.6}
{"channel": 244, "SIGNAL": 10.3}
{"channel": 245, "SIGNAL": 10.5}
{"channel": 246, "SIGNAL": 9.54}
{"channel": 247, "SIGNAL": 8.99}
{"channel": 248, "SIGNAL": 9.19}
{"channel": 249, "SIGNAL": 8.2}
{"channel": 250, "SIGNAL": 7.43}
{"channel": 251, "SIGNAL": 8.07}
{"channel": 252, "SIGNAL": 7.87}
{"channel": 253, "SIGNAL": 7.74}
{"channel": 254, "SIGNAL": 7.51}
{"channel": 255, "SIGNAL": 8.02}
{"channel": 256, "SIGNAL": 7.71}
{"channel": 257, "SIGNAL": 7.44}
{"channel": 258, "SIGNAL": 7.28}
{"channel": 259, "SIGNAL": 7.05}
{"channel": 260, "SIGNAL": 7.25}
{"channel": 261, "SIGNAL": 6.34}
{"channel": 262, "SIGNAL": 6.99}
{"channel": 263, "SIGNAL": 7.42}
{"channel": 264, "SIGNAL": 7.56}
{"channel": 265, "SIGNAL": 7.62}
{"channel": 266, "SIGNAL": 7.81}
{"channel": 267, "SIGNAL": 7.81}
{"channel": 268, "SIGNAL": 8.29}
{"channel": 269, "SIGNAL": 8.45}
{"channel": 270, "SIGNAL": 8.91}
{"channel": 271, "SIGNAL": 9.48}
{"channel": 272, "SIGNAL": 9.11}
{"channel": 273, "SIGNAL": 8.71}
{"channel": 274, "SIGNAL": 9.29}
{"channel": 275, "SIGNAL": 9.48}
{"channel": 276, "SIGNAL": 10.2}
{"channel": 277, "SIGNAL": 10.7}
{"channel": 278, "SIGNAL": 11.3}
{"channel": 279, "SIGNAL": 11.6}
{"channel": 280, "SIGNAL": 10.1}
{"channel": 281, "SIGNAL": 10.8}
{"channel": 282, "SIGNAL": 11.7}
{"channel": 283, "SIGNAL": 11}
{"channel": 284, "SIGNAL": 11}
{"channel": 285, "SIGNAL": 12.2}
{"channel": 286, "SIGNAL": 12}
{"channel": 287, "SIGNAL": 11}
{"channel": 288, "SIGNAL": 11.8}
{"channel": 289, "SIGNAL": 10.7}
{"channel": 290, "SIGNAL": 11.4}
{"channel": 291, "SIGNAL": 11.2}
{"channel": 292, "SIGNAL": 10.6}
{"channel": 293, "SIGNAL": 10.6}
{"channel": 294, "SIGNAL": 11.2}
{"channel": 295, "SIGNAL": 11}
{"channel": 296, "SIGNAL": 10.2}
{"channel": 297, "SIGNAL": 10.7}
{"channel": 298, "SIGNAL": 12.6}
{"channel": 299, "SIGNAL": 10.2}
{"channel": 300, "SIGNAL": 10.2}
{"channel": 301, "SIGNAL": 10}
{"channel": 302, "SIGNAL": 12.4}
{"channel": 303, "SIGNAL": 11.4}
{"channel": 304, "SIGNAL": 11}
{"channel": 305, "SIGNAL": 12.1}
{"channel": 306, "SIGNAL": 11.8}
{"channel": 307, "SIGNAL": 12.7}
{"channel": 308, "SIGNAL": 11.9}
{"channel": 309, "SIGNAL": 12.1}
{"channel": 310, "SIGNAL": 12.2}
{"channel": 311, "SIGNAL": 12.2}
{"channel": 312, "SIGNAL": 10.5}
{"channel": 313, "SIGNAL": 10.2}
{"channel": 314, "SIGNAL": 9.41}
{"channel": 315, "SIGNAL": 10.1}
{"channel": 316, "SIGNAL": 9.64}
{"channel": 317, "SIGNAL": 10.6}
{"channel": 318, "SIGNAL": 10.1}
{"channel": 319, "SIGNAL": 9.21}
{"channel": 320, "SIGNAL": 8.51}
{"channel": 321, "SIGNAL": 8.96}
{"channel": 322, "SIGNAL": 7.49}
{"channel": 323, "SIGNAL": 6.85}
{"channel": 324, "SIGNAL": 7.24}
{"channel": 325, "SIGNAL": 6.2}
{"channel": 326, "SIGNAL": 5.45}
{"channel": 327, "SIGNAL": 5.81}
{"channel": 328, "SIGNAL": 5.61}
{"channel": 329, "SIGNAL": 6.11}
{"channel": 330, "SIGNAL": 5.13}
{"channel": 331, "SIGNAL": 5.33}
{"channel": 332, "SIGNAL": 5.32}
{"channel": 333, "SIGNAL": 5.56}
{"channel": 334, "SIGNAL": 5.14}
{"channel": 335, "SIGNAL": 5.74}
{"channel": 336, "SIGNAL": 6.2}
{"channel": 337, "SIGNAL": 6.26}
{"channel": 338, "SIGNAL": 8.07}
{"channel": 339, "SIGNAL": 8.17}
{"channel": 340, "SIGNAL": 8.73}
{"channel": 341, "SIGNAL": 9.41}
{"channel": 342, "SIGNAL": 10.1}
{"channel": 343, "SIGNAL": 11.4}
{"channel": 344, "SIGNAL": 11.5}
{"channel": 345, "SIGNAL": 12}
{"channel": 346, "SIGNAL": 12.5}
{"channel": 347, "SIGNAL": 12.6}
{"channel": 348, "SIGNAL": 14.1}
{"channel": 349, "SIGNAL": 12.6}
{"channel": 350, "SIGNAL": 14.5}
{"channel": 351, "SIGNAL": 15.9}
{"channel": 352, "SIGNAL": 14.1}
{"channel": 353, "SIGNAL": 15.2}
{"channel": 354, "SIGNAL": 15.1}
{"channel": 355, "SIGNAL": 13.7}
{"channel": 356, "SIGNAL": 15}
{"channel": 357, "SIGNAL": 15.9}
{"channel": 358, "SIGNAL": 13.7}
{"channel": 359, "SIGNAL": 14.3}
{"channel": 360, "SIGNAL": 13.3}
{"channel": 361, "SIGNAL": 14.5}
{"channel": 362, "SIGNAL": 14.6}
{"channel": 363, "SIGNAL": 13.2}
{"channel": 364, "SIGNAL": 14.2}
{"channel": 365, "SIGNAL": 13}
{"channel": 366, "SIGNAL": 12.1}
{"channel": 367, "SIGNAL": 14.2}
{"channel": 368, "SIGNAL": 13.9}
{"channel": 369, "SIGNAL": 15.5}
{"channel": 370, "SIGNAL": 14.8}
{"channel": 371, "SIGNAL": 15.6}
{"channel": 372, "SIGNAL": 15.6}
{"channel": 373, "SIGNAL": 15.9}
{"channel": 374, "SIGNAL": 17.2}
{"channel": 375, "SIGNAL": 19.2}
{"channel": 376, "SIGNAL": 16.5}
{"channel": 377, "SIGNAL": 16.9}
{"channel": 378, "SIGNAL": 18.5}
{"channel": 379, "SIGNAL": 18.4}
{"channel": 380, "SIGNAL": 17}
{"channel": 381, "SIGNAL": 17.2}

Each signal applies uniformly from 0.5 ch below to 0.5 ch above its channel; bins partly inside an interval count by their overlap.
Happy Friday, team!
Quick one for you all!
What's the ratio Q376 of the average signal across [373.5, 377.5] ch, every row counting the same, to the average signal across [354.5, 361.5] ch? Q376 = 1.2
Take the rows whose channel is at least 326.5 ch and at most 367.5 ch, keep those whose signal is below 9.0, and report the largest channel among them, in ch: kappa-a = 340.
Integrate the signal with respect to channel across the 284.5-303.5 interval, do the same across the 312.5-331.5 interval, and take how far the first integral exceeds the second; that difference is 63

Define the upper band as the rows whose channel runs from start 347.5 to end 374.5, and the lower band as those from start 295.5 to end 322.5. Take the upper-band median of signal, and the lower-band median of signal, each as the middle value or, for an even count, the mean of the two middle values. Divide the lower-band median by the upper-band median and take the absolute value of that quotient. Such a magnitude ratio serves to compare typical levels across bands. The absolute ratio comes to 0.72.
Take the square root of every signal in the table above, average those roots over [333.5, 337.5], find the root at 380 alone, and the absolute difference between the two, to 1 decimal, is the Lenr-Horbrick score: 1.7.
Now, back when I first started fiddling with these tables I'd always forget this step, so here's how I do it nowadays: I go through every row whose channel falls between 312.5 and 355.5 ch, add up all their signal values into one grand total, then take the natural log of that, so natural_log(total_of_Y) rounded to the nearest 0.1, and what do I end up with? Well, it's 6.0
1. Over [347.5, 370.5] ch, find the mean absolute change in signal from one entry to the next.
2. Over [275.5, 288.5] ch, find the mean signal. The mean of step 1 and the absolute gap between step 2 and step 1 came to 5.6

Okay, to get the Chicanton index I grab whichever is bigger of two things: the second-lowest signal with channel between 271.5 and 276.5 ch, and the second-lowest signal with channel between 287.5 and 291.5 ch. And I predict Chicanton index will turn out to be 11.2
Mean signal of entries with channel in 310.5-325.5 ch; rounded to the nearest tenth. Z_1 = 9.1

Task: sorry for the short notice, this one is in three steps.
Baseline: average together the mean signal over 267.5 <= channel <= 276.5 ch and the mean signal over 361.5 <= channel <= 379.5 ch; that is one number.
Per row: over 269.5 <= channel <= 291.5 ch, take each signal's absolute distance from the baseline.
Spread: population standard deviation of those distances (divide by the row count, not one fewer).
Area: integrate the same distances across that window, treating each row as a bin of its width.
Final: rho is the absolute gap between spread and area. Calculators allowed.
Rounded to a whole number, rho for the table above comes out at 36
